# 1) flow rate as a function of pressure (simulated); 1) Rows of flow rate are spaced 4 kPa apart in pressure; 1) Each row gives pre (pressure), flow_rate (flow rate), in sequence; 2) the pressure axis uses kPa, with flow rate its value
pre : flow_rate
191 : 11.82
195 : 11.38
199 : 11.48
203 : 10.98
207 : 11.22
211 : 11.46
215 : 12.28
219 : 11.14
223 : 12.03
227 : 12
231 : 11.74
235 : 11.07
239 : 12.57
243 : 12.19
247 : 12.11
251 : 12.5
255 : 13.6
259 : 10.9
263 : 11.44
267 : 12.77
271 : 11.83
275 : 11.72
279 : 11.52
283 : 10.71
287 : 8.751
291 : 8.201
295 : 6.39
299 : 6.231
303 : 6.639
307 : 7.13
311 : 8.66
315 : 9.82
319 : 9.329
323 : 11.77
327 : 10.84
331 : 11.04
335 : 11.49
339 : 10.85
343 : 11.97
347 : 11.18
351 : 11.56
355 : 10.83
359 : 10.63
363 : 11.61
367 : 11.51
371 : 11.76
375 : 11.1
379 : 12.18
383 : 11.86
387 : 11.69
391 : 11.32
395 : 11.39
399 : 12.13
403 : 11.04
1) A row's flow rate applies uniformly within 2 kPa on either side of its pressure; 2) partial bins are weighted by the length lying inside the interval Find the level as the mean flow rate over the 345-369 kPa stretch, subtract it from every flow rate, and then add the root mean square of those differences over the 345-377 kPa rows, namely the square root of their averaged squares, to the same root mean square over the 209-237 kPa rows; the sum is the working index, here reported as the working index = 1.0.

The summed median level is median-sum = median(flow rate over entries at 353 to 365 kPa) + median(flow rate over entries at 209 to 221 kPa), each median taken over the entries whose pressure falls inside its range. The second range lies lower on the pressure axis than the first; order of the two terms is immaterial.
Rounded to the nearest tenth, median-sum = 22.3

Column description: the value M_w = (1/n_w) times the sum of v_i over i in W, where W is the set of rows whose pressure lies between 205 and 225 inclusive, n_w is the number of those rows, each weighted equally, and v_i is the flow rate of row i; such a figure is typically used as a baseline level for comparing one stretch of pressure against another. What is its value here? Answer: 11.6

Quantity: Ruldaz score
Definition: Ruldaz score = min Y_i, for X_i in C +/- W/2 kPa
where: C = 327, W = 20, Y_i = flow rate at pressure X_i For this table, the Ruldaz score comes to 9.329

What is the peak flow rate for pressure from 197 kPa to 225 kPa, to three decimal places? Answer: 12.280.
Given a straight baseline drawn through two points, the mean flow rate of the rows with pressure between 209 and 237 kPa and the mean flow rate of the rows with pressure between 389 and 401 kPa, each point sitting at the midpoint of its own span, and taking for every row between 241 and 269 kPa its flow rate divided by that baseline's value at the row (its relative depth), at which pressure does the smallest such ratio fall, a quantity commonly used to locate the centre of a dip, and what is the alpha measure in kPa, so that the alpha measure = 259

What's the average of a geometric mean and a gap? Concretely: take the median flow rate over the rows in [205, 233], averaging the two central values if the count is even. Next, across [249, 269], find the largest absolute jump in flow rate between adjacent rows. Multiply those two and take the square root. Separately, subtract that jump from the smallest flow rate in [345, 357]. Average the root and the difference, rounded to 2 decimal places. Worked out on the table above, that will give 6.88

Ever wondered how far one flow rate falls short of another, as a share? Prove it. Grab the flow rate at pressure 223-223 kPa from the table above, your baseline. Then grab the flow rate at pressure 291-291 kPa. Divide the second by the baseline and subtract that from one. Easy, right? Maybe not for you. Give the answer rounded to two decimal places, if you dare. 0.32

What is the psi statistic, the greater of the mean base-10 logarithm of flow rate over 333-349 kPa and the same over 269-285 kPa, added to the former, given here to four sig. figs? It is 2.114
